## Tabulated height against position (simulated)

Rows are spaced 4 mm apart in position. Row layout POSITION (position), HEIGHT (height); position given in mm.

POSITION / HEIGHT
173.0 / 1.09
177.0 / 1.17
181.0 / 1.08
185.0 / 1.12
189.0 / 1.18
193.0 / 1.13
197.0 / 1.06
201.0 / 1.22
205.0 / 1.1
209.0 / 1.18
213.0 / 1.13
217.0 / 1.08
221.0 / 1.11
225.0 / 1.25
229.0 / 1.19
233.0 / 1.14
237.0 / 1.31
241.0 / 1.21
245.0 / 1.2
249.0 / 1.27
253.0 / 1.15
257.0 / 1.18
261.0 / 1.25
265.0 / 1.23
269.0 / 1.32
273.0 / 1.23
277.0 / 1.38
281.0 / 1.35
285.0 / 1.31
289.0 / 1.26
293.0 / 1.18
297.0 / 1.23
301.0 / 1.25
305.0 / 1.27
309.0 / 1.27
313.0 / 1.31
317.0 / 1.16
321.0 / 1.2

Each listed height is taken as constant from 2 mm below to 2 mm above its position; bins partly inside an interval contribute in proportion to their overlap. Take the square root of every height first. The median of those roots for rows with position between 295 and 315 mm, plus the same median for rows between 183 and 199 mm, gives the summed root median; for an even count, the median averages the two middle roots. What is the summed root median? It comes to 2.19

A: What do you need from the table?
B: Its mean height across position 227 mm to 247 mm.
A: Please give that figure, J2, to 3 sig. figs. 1.21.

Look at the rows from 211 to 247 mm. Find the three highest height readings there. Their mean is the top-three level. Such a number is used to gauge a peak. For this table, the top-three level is 1.26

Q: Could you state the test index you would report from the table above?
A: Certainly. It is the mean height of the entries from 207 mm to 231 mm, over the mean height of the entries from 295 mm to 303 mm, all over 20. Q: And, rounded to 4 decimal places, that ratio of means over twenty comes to 0.0466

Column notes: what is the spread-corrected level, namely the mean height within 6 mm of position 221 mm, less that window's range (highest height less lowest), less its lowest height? -0.10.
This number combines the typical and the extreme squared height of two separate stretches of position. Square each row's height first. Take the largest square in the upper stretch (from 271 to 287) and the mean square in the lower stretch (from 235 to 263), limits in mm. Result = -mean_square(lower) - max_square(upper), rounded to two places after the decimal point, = -3.41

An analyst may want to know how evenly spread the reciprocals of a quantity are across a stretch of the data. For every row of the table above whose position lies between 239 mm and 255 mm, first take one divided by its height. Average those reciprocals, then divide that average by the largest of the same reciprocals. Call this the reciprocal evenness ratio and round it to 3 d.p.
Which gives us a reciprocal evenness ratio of 0.954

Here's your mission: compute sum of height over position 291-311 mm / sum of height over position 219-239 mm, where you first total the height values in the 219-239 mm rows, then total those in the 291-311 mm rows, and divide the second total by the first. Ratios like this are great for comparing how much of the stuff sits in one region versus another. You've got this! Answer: 1.03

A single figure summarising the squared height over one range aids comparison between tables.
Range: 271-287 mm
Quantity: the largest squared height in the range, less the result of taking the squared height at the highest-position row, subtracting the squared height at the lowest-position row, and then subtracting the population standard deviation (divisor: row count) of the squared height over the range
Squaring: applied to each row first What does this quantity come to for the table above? 1.848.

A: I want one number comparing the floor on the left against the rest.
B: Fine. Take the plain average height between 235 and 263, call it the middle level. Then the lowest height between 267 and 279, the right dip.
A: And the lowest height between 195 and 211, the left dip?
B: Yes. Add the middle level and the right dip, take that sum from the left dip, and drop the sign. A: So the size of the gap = 1.39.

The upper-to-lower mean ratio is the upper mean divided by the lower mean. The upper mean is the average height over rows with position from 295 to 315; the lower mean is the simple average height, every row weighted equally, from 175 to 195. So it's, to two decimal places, 1.11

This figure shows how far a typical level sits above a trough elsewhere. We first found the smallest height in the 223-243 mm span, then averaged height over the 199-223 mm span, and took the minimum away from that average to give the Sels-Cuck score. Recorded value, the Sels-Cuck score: -0.003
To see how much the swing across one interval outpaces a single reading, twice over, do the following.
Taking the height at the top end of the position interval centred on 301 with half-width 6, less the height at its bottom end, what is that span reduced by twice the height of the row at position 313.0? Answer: -2.58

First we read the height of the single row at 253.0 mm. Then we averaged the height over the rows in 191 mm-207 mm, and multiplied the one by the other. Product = 1.30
